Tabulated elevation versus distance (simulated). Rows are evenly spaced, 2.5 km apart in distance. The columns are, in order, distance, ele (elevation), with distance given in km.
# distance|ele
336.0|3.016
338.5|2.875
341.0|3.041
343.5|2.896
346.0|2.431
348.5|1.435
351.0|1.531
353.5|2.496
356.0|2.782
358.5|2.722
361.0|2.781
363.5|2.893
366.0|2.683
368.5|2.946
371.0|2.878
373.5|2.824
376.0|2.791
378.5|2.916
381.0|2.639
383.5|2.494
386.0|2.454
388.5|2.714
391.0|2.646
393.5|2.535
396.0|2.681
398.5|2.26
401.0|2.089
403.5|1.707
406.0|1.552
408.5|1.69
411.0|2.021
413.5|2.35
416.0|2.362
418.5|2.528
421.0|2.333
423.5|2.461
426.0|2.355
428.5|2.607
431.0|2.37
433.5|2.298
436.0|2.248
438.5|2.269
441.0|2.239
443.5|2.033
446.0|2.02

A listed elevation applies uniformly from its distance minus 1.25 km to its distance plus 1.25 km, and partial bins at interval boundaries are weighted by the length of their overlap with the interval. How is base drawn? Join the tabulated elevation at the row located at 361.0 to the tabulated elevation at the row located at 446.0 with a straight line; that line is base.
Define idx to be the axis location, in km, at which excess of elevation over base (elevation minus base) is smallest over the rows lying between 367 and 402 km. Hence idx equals 401.0 km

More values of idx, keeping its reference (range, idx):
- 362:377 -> 366.0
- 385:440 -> 406.0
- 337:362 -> 348.5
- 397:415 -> 406.0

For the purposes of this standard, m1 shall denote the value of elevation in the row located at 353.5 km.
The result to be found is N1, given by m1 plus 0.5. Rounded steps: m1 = 2.496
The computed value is 3.00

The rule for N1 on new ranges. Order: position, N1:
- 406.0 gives 2.05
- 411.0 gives 2.52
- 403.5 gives 2.21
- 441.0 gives 2.74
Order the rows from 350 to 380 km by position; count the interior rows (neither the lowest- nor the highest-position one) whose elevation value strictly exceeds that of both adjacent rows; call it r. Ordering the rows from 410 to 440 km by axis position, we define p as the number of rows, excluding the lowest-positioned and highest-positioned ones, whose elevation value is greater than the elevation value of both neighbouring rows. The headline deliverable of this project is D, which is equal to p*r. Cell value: 9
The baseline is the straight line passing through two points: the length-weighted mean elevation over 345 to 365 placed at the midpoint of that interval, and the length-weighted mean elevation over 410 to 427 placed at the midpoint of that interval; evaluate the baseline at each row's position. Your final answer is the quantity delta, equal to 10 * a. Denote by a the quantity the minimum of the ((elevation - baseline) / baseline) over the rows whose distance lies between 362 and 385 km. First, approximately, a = 0.05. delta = 0.5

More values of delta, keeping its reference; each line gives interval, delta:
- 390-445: -3.4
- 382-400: -0.4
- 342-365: -4.0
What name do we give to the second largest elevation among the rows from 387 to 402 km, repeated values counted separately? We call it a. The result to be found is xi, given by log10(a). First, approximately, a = 2.681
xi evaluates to 0.43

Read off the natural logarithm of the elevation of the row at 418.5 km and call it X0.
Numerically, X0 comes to 0.93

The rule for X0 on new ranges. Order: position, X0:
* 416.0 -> 0.86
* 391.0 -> 0.97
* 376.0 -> 1.03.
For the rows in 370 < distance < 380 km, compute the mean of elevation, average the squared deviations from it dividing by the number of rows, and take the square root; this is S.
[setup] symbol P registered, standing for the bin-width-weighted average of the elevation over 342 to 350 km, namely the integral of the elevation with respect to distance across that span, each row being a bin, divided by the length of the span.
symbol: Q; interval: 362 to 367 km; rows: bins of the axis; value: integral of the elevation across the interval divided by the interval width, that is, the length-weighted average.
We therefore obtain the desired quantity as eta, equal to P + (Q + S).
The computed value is 5.10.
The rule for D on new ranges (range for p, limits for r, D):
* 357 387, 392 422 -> 6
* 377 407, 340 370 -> 4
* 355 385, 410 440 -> 9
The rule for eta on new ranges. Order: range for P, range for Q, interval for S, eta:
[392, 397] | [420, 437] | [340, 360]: 5.56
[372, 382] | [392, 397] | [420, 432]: 5.51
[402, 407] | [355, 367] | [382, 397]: 4.53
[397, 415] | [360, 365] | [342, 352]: 5.41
